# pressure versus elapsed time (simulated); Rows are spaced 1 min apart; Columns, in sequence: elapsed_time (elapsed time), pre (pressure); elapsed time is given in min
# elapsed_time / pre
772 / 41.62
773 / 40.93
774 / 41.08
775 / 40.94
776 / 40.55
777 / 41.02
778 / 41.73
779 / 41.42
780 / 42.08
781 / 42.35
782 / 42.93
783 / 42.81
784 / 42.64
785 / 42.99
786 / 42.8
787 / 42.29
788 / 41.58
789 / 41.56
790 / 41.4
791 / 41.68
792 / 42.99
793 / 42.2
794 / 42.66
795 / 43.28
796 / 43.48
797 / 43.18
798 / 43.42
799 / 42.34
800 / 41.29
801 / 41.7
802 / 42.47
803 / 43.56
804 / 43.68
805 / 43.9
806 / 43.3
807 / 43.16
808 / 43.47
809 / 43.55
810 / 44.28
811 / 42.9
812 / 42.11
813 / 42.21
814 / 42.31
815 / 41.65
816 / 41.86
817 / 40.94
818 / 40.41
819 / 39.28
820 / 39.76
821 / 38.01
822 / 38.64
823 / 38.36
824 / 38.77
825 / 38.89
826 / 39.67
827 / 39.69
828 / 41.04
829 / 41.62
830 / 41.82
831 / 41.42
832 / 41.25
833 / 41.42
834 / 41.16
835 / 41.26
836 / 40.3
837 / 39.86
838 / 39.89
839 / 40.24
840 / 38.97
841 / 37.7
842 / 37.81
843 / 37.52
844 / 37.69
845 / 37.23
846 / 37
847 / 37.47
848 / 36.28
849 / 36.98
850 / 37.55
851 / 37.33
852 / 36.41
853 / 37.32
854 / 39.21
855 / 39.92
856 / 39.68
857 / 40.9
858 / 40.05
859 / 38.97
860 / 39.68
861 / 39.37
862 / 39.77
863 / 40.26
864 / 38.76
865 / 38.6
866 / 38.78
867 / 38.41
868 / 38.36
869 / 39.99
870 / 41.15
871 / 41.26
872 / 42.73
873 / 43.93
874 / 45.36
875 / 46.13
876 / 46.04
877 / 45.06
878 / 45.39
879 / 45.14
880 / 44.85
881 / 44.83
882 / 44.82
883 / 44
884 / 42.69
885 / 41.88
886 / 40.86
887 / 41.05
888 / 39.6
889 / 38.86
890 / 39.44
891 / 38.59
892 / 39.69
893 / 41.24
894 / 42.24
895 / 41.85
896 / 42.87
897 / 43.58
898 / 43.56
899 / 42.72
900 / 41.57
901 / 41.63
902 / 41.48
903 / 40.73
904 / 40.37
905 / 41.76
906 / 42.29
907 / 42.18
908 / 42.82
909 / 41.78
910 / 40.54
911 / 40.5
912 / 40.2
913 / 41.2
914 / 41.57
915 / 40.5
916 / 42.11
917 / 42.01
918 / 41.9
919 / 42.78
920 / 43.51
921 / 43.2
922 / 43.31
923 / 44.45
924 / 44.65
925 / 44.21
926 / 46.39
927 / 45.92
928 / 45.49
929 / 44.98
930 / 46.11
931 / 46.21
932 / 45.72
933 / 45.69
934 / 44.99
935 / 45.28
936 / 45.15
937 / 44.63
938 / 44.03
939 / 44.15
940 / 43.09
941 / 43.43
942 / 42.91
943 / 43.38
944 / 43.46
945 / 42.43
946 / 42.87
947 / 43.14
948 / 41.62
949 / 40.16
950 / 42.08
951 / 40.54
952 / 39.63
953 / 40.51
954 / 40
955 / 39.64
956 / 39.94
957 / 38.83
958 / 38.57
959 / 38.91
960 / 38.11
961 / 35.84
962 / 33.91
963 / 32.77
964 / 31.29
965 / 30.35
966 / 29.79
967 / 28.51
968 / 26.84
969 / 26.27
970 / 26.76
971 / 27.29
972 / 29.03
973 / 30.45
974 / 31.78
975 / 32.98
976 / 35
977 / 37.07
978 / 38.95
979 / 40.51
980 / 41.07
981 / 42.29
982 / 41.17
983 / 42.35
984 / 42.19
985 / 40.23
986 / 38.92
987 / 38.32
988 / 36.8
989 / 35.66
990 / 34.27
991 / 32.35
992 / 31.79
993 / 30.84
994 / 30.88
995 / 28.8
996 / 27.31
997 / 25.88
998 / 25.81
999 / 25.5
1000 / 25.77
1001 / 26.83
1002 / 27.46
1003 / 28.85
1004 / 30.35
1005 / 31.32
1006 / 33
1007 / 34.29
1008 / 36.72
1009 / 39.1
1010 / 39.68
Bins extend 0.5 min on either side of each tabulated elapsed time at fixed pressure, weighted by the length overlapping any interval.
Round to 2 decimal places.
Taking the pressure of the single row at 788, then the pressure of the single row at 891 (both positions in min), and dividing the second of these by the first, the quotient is 0.93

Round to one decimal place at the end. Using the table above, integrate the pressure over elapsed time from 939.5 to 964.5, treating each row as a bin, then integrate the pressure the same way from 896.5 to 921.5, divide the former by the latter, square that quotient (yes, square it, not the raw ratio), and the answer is 0.9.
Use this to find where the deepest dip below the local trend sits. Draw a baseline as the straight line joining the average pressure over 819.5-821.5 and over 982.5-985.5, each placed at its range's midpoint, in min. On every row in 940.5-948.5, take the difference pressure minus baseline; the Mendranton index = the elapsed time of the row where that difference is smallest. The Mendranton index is 948 min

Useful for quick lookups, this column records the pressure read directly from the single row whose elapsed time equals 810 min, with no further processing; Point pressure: 44.28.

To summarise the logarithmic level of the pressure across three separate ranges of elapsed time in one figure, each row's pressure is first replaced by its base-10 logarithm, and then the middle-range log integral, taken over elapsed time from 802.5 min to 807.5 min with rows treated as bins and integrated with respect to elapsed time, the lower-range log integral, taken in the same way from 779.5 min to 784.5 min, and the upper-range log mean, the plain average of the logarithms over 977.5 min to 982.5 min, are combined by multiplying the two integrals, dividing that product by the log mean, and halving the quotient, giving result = 20.7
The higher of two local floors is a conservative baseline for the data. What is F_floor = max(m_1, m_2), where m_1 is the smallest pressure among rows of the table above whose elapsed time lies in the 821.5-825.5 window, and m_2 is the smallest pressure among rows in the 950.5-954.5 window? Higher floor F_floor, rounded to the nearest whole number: 40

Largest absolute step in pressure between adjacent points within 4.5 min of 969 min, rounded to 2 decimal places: 1.74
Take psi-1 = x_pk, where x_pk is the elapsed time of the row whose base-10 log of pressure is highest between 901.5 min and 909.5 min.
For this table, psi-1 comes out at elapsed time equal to 908 min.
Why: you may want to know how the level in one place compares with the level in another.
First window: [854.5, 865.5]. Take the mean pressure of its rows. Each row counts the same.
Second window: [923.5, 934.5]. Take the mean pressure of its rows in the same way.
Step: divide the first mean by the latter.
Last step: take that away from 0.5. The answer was -0.37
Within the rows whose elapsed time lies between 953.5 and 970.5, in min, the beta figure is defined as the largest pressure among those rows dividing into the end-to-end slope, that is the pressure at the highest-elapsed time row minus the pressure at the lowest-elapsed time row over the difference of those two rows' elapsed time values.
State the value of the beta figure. -0.021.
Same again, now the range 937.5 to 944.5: -0.002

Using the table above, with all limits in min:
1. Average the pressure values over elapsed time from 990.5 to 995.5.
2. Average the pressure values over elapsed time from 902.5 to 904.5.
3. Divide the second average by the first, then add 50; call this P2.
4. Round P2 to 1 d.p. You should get 51.3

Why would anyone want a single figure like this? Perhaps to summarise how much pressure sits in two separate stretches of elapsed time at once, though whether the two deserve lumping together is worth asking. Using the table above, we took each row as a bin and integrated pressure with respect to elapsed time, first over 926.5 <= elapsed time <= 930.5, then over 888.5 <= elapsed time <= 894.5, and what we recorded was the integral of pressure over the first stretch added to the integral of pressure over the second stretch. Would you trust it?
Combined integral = 423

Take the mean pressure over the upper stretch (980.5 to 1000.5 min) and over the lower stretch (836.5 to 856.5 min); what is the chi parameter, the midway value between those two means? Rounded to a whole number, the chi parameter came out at 36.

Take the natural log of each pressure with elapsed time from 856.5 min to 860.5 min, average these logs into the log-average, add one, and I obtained 4.69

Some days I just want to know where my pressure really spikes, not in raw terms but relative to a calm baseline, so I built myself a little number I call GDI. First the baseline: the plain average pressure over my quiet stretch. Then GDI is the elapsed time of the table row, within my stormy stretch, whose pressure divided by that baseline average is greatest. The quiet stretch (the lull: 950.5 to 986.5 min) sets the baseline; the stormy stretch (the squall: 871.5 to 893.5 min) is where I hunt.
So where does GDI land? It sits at 875 min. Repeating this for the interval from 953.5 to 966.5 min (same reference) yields 954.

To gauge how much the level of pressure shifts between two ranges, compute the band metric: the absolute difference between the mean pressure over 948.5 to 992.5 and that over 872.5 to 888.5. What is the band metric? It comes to 8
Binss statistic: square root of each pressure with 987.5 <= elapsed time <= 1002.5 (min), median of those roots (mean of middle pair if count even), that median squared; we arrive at 29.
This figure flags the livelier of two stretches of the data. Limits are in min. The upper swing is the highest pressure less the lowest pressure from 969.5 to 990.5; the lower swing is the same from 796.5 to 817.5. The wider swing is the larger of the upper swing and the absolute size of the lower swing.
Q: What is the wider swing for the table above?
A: 16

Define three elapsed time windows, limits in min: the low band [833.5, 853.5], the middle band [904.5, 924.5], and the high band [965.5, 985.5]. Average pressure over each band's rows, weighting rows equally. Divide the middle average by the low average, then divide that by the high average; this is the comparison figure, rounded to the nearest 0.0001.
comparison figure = 0.0319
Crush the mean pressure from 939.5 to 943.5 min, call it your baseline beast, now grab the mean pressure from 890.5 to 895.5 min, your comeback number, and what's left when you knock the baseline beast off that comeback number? -2.5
